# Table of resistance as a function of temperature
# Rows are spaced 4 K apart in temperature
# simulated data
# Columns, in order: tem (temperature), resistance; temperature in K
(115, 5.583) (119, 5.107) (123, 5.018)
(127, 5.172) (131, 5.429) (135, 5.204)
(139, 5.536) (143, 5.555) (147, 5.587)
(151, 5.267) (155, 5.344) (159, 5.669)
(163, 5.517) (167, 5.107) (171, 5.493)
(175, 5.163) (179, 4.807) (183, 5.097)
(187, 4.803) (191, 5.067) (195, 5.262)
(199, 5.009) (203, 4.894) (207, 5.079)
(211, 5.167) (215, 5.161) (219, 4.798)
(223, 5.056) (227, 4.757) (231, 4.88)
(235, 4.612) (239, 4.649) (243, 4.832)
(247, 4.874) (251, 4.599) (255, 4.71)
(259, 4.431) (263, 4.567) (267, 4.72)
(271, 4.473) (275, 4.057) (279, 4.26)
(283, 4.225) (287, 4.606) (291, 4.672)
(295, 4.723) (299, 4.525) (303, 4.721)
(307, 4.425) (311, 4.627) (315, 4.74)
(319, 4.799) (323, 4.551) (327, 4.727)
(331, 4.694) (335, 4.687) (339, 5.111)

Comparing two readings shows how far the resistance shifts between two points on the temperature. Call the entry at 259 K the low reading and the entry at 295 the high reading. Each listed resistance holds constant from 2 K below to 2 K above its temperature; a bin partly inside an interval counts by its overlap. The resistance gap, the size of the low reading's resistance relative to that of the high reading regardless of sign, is 0.3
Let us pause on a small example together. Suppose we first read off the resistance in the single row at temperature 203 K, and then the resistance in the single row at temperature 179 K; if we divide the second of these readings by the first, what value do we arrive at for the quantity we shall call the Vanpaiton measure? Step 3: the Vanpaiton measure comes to 0.98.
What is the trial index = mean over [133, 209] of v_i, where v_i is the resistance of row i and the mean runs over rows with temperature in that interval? 5.2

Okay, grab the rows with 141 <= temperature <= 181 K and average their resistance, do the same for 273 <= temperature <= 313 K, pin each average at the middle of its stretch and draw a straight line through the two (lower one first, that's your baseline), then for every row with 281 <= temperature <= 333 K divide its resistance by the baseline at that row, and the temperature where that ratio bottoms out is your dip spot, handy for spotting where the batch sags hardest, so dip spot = 283 K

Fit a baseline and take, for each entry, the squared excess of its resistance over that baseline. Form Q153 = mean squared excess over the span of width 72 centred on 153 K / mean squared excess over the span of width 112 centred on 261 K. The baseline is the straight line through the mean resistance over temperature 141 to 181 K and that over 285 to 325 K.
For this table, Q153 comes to 1.0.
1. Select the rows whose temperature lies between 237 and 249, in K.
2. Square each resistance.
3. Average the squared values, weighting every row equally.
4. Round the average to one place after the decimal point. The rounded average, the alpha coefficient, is 22.9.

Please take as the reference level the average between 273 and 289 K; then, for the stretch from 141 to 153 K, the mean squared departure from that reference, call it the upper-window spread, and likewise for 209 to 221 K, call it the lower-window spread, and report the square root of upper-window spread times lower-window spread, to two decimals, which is 0.92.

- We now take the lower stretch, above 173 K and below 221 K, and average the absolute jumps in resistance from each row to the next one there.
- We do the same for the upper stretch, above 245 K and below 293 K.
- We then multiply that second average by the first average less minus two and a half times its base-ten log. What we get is -0.30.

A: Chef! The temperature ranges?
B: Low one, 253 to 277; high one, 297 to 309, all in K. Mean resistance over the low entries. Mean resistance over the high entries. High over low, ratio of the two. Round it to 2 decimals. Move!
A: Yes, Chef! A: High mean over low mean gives 1.01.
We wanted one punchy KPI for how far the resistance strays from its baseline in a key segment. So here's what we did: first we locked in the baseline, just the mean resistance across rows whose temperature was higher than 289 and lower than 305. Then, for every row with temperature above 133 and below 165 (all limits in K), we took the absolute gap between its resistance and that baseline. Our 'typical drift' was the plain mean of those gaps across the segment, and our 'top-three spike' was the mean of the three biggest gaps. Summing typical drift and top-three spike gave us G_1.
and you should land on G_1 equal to 1.7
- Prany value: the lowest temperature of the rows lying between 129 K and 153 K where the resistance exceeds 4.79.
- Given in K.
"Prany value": 131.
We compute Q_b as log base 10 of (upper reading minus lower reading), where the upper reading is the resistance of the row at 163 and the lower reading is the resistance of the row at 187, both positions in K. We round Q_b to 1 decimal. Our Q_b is -0.1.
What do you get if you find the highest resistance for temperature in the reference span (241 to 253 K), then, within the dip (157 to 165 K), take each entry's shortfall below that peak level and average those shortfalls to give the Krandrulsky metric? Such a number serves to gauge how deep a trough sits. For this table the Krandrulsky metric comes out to -0.7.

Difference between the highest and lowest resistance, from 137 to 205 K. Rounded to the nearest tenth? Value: 0.9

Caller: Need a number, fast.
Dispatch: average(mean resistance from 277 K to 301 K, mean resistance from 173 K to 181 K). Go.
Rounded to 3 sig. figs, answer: 4.74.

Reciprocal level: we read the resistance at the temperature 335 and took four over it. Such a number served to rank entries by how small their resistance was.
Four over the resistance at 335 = 0.853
